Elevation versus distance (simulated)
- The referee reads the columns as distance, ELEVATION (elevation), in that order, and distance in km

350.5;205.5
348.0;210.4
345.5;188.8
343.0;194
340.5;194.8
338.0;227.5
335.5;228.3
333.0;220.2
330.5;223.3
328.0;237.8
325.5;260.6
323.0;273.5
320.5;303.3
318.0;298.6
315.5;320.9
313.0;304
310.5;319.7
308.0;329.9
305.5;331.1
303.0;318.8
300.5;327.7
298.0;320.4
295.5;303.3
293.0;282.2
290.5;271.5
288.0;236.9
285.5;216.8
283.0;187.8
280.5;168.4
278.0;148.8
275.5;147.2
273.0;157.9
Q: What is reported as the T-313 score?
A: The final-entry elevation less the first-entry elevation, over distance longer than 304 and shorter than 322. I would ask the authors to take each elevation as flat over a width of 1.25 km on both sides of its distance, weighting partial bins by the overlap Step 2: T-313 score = -28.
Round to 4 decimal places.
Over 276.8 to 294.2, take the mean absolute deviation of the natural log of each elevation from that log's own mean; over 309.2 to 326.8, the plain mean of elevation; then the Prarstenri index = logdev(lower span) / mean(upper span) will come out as 0.0007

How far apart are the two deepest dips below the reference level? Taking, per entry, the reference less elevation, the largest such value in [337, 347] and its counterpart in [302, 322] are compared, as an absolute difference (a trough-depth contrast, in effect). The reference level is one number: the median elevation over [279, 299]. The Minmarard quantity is 110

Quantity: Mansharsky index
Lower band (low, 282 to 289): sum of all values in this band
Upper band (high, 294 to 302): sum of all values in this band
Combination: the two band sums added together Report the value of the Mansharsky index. 1593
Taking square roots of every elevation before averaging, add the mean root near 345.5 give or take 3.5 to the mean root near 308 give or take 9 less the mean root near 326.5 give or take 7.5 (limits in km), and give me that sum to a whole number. 16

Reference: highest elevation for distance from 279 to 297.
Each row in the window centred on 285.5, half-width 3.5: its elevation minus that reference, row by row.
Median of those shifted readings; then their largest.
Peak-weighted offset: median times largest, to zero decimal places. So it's 5744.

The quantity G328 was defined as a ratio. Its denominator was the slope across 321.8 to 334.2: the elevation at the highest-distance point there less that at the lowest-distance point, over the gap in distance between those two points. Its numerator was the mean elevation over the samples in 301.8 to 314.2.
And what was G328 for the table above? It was -60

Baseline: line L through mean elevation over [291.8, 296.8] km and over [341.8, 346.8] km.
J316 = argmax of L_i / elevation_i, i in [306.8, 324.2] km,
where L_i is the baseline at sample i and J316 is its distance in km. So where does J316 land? 323.0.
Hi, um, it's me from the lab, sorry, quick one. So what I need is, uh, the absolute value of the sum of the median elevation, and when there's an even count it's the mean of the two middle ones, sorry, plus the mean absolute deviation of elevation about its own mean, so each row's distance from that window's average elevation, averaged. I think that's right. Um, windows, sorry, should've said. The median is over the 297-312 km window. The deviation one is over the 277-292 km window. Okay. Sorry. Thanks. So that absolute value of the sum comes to 361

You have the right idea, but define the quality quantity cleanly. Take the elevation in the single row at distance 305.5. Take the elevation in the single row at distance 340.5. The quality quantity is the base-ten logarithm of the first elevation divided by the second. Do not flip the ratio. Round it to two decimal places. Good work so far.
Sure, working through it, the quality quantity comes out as 0.23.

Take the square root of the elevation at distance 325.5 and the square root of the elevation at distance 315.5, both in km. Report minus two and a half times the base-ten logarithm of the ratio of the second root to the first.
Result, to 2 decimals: -0.11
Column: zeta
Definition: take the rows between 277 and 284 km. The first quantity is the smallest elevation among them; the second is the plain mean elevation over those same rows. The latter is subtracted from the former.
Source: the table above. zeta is -19.5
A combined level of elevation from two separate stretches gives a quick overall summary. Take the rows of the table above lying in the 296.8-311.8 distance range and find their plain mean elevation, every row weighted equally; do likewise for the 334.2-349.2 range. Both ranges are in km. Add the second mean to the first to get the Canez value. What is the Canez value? 532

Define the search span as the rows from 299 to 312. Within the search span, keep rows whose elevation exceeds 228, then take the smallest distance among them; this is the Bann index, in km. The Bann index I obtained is 300.5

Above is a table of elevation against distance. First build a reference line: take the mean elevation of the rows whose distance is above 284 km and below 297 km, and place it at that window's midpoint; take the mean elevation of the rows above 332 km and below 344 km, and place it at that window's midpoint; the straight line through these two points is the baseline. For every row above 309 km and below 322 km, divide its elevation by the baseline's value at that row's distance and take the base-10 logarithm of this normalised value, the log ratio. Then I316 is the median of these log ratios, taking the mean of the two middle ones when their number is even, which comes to 0.118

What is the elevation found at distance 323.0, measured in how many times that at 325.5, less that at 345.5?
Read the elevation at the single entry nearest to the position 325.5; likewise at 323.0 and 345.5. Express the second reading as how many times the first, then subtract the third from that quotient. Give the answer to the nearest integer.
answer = -188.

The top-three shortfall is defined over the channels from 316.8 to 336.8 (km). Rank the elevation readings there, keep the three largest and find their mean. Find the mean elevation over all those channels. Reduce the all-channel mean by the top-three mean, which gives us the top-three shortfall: -36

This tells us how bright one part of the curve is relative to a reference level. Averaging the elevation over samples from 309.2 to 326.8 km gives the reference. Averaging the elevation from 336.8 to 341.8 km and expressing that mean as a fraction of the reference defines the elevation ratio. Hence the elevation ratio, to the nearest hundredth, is 0.71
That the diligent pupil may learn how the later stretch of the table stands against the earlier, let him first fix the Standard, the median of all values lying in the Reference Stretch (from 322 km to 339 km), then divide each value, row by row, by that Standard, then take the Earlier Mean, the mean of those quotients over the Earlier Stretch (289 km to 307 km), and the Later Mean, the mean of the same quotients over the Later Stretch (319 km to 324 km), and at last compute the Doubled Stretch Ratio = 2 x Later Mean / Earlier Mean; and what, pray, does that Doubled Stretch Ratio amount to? 1.9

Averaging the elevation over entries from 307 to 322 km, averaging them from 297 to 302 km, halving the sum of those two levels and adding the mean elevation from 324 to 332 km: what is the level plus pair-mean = 559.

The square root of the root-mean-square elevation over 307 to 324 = 18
